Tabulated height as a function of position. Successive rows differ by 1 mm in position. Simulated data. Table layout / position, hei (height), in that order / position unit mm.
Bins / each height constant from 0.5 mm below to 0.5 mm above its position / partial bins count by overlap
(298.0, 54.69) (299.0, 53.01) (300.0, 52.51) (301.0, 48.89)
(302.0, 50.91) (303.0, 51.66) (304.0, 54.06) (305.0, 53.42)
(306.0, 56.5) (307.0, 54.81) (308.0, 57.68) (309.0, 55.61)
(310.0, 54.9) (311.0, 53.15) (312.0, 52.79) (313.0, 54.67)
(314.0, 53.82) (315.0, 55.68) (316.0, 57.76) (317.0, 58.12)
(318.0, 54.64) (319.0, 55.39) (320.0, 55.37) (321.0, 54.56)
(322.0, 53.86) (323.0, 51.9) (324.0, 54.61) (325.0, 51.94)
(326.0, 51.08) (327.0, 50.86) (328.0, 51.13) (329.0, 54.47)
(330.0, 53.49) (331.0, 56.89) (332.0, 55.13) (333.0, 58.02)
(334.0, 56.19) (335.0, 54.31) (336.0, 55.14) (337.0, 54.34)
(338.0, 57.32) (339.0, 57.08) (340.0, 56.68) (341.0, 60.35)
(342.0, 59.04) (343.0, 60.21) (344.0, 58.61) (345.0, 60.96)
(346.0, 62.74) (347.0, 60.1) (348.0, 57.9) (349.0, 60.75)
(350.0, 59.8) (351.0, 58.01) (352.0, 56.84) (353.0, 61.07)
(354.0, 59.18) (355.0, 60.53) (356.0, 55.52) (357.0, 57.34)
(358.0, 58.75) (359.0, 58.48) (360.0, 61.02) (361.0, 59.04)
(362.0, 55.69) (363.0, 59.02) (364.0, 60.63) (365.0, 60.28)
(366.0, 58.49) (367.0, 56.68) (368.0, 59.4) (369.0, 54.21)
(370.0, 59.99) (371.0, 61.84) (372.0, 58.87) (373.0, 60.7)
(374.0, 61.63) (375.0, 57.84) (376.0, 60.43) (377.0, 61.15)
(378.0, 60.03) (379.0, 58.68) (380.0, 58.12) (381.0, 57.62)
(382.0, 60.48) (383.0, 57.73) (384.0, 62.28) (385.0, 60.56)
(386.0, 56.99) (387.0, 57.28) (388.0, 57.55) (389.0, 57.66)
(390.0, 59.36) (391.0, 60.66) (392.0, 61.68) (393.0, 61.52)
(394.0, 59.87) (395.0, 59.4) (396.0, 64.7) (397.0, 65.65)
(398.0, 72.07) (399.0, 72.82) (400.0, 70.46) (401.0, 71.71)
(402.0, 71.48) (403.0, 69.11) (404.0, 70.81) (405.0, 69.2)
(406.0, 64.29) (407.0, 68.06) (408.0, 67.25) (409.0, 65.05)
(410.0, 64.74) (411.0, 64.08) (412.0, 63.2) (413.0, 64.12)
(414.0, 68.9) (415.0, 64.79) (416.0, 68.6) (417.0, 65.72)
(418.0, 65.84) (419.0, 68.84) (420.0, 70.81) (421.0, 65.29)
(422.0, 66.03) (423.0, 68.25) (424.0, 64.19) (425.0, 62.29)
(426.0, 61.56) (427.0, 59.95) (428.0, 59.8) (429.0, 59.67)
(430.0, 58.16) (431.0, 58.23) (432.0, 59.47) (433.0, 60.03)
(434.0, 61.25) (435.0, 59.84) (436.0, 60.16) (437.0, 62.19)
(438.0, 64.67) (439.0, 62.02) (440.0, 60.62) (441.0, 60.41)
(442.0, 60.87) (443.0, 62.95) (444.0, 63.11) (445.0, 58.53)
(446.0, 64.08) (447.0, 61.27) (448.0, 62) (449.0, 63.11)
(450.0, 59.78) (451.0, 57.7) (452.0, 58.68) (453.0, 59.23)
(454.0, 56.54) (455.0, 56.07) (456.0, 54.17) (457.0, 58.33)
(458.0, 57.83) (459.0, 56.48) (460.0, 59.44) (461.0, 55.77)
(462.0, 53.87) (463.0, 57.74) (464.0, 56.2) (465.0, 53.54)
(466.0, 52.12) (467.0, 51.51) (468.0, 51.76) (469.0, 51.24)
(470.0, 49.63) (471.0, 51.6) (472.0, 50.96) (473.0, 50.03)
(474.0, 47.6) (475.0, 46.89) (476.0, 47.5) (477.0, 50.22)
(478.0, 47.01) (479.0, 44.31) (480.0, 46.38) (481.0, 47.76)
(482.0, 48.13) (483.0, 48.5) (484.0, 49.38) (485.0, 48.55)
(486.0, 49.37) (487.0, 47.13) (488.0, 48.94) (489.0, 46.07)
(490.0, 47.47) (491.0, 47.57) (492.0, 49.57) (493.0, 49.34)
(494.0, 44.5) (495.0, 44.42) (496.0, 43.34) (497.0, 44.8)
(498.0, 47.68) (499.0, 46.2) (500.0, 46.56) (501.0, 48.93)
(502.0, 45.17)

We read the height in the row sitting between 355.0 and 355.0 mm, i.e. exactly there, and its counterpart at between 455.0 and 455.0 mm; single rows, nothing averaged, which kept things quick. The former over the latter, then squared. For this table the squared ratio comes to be 1.2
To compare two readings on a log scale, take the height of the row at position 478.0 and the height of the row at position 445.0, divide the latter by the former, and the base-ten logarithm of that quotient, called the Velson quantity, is 0.10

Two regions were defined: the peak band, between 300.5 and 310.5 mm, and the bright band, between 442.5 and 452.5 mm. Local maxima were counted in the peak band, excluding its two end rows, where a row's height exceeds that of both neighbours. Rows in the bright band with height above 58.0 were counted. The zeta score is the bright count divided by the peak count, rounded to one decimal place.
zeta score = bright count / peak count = 3.0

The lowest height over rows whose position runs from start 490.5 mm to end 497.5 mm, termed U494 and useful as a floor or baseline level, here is 43.34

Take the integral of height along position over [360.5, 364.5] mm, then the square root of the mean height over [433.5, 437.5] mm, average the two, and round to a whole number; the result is 121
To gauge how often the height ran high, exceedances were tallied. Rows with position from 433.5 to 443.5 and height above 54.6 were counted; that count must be 10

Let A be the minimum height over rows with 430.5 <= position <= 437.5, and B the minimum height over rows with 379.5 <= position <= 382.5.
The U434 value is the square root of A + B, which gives 10.8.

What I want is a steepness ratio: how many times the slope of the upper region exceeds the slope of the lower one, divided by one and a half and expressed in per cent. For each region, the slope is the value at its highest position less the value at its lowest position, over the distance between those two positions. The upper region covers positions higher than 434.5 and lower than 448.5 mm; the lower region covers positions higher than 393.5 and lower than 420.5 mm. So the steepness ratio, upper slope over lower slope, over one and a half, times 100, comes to 26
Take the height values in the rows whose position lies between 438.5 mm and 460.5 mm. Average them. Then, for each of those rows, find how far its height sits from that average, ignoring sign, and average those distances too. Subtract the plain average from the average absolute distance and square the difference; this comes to 3311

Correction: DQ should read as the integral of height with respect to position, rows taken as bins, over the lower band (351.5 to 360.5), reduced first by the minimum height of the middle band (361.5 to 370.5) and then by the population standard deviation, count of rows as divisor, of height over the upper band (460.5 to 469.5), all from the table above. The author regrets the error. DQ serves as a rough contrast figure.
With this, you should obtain 472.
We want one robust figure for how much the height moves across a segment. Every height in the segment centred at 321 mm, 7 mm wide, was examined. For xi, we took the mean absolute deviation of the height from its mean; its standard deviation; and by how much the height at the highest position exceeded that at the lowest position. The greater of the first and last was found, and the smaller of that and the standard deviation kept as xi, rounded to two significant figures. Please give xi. 0.83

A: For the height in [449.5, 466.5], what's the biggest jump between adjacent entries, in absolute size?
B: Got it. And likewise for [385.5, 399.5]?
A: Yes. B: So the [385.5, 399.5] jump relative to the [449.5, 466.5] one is 1.5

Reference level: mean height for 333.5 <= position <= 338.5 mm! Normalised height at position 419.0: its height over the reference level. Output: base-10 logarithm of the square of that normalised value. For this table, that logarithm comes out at 0.19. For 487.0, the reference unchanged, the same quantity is -0.14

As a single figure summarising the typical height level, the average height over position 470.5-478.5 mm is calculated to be 49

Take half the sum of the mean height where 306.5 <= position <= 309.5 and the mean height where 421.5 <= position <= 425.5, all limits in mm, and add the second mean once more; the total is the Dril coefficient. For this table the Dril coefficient 126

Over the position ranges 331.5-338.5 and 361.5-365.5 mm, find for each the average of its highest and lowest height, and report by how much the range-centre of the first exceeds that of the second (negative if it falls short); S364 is -2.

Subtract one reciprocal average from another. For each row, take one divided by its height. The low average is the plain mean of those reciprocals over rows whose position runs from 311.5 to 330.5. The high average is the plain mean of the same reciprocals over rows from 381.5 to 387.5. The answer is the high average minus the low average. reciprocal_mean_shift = -0.0016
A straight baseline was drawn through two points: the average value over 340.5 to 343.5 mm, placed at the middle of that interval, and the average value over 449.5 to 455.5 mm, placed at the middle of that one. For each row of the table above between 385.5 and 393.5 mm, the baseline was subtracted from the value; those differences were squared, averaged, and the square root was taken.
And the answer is 1.9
